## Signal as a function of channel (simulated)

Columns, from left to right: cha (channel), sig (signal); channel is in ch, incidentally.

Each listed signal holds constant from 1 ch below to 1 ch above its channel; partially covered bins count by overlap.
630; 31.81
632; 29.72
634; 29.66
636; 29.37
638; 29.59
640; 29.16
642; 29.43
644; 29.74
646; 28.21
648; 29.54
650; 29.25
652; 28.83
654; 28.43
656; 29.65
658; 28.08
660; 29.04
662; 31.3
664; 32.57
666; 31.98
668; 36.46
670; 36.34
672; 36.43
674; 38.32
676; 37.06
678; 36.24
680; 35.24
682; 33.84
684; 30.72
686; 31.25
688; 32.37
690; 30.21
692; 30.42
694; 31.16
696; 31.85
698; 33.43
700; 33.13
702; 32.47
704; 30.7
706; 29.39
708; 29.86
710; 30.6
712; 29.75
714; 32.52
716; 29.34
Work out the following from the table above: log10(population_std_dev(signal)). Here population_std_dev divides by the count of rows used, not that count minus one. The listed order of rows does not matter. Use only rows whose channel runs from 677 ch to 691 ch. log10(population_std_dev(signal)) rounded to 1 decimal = 0.3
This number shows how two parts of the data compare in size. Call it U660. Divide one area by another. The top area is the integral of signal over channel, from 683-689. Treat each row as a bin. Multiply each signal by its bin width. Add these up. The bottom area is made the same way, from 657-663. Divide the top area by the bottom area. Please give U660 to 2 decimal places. 1.07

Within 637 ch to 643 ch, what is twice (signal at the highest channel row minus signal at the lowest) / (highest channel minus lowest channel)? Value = -0.1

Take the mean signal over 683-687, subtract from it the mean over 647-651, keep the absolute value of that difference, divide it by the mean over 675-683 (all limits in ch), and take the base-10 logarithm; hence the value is -1.3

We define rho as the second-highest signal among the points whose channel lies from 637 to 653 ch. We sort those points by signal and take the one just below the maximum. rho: 29.59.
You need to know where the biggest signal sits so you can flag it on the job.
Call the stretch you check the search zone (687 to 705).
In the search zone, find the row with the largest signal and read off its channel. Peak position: 698 ch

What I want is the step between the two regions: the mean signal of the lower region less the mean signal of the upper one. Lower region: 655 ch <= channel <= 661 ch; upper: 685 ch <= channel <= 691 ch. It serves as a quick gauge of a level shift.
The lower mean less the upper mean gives -2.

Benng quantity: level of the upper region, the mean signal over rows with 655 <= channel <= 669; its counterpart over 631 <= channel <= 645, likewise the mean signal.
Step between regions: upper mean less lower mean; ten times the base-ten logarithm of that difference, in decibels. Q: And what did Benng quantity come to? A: 2.49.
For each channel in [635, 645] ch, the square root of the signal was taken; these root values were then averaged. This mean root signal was 5.43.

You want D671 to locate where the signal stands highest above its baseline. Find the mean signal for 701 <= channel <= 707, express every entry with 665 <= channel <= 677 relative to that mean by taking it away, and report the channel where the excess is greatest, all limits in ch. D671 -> 674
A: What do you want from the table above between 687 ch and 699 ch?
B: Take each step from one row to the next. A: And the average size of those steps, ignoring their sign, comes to 1.1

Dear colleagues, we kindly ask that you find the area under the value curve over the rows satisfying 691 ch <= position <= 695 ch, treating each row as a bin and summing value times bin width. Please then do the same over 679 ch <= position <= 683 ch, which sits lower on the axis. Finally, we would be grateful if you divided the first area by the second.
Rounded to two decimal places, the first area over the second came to 0.89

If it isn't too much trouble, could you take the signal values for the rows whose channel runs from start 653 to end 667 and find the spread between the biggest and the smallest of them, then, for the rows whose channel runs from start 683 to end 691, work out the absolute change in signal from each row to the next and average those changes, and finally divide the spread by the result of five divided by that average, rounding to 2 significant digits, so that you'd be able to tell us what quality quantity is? 1.1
